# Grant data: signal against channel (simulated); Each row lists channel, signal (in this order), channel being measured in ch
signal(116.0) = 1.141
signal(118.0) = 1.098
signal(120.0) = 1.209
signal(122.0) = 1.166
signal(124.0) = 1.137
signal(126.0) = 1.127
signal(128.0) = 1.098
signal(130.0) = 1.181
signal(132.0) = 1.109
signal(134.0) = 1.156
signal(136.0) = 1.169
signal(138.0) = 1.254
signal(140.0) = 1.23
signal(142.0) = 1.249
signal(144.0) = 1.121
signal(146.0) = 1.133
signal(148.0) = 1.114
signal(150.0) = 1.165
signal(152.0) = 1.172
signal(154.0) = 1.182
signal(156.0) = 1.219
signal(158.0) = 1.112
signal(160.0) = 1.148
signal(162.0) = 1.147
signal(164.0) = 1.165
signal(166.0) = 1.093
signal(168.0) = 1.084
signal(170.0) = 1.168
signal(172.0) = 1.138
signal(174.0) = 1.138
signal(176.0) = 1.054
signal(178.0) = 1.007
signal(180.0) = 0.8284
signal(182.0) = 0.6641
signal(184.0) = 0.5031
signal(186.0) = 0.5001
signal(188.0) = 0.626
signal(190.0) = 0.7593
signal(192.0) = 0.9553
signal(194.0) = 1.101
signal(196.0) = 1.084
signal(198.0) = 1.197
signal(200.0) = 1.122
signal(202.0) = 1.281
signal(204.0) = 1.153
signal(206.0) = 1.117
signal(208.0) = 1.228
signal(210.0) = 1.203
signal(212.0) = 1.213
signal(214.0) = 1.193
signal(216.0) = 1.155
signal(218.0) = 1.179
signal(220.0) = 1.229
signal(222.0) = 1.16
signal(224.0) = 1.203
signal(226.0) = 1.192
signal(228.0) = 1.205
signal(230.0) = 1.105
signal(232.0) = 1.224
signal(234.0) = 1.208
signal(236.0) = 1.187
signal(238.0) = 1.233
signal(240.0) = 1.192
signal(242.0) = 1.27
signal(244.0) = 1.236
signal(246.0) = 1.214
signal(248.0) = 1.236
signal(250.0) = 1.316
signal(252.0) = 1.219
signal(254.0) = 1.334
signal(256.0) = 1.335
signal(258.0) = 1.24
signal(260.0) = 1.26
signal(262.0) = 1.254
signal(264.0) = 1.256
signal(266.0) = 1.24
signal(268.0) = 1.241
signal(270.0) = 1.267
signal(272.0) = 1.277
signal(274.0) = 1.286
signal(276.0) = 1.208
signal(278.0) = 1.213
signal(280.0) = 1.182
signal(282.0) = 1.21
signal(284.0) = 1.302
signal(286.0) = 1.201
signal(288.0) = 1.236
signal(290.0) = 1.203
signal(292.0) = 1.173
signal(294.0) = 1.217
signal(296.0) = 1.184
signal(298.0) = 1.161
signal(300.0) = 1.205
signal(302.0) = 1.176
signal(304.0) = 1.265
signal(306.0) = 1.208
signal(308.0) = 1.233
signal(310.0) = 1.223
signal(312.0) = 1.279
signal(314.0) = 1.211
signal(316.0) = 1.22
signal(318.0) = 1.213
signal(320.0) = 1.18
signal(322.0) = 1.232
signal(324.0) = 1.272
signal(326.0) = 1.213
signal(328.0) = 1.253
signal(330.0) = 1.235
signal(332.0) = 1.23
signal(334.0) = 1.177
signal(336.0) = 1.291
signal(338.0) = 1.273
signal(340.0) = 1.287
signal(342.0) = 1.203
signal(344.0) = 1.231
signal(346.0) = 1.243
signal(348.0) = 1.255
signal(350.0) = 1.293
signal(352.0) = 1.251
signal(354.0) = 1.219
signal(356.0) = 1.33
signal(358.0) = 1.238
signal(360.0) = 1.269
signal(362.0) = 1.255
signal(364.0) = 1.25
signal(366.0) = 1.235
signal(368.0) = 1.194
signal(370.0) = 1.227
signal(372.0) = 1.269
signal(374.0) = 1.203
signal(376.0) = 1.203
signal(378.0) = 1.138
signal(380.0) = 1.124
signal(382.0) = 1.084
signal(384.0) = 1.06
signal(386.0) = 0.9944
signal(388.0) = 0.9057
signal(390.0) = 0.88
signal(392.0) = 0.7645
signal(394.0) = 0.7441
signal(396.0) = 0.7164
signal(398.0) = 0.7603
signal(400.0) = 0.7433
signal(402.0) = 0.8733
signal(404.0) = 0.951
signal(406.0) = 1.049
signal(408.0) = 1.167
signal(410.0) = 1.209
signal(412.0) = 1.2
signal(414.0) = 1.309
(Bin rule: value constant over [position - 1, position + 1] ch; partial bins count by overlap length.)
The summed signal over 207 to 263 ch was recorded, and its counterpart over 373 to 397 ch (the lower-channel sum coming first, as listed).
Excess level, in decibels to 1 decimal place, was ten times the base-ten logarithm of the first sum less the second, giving 13.5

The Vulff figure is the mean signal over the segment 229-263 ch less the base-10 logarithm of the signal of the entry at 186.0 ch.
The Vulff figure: 1.54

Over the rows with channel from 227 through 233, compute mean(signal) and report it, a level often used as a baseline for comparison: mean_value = 1.18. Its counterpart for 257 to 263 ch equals 1.25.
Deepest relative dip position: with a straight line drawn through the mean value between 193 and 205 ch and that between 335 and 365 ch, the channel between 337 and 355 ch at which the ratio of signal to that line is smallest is 342.0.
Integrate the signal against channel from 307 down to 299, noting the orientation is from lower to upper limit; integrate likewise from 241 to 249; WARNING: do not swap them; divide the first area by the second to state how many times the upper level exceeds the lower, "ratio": 1.0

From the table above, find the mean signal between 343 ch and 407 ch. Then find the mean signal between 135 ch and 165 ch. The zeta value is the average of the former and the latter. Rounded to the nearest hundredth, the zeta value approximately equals 1.13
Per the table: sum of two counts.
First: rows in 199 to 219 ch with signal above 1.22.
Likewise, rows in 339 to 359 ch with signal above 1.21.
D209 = 11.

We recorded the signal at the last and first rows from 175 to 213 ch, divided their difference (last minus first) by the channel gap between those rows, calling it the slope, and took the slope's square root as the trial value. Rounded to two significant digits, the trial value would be 0.066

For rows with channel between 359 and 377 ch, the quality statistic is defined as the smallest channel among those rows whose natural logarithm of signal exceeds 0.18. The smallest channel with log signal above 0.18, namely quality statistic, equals 360.0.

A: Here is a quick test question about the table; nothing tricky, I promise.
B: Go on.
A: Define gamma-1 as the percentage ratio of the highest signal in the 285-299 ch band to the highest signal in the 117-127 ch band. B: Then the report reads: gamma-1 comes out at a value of 102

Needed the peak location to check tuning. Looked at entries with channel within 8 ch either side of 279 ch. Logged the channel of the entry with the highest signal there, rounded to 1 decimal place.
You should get 284.0 ch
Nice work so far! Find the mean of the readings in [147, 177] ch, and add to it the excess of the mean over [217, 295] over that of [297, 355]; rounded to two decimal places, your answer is 1.14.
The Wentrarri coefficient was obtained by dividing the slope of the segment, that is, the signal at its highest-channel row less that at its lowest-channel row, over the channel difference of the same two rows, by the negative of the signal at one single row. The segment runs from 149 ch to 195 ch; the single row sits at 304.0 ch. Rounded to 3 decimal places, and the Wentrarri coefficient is 0.001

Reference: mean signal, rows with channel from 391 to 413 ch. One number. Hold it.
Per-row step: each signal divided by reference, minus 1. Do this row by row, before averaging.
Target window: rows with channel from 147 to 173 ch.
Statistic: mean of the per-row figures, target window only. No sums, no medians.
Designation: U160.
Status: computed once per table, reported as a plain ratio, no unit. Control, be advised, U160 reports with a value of 0.24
